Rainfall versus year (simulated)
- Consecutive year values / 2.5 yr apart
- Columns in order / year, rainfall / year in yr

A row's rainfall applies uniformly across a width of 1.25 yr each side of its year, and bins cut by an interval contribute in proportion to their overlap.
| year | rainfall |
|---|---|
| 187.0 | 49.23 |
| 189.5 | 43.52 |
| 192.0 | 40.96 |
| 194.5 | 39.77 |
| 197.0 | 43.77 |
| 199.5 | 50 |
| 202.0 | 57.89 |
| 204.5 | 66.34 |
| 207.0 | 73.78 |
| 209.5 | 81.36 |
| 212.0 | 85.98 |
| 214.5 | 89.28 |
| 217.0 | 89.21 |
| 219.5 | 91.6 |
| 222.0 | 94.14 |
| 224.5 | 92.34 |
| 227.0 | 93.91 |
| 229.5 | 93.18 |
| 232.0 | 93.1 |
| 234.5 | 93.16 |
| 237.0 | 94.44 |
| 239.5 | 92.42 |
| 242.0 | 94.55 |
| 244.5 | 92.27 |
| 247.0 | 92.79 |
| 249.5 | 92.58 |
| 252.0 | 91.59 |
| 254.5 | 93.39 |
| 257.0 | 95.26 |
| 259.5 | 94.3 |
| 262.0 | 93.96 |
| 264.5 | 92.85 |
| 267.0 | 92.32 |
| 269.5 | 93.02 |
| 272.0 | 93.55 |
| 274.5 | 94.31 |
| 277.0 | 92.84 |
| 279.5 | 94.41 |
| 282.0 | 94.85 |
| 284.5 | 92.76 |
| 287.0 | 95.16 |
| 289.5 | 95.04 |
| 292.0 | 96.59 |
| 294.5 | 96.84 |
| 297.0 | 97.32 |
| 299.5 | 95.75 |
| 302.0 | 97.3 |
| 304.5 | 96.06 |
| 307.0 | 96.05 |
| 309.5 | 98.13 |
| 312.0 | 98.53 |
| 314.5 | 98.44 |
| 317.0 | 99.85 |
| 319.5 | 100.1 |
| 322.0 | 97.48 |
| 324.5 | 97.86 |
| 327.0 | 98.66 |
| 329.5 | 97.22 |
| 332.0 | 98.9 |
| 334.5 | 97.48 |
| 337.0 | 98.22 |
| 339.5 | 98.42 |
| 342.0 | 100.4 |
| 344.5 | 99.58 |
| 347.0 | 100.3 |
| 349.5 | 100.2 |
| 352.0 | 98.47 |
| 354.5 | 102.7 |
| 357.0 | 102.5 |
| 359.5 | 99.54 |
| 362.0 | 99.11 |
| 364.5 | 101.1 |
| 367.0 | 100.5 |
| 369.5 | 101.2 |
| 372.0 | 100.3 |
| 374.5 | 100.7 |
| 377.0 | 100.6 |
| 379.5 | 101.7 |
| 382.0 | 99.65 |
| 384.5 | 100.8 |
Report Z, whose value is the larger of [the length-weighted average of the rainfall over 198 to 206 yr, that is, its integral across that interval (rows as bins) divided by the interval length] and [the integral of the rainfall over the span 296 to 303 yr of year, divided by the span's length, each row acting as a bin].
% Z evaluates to 97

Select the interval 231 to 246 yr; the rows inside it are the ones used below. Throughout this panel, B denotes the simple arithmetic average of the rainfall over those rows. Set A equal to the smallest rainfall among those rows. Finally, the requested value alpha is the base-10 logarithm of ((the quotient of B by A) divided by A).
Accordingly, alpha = -1.96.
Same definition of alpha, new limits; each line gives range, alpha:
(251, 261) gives -1.95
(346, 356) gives -1.98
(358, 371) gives -1.99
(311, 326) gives -1.98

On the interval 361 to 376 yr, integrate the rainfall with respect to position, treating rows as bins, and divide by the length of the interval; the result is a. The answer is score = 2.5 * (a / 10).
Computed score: 25.1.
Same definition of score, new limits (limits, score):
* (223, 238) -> 23.3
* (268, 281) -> 23.4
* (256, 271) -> 23.4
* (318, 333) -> 24.6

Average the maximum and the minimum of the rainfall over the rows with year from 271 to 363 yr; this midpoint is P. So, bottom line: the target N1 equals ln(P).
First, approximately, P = 97.7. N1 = 4.58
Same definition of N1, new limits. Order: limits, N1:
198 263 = 4.29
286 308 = 4.57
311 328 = 4.59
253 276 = 4.54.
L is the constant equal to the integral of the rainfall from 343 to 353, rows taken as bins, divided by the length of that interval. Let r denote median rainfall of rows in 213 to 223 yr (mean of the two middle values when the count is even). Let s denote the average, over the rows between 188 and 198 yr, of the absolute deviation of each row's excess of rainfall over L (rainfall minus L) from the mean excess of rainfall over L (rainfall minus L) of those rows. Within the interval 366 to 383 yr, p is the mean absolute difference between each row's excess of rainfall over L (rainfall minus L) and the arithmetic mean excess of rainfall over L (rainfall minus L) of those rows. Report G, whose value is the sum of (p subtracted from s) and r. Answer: 92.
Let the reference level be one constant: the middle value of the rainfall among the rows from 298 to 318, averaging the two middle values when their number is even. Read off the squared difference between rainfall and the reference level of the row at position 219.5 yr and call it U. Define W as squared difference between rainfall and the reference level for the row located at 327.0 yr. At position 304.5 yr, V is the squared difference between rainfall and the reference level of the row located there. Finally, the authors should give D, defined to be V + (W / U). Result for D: 3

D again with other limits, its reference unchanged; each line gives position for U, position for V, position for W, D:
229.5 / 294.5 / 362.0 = 1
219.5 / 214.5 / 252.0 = 72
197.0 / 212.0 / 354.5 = 138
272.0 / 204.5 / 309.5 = 984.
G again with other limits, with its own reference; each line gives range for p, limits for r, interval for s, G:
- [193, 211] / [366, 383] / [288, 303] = 89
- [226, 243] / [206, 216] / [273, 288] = 84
